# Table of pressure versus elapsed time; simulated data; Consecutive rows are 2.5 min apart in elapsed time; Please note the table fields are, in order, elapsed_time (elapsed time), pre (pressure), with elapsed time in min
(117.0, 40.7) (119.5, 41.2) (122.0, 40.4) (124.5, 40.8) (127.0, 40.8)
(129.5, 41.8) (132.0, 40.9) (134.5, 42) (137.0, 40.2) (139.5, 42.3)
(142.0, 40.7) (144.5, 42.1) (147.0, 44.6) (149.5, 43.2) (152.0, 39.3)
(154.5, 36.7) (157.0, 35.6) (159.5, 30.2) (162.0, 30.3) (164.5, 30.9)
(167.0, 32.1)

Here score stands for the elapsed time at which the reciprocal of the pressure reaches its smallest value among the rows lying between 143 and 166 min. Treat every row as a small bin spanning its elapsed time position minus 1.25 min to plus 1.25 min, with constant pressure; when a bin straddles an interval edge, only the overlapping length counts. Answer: 147.0 min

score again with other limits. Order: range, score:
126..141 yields 139.5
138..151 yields 147.0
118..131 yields 129.5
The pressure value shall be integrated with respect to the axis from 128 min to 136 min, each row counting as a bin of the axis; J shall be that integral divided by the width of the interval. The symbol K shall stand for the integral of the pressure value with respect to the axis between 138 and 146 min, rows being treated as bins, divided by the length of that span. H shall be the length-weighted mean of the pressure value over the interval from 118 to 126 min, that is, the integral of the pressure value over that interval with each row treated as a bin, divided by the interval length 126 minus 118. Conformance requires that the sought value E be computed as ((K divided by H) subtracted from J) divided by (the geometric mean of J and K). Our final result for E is 0.97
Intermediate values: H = 40.8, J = 41.5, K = 41.7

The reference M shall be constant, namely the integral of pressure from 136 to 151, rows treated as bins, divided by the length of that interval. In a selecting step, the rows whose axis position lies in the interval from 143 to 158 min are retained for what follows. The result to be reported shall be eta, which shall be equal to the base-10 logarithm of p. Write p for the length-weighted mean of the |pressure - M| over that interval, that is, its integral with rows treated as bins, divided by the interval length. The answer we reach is 0.5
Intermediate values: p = 3.0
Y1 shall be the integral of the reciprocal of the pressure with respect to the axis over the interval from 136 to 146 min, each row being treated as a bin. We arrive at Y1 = 0.241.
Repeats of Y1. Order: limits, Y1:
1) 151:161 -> 0.287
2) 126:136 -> 0.242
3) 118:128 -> 0.245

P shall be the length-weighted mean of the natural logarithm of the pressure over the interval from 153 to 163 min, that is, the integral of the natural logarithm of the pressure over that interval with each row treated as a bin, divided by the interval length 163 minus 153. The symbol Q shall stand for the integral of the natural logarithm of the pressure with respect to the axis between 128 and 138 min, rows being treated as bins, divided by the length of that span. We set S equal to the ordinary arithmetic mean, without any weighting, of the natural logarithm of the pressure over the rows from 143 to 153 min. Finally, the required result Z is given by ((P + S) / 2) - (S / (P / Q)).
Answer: -0.35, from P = 3.51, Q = 3.72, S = 3.74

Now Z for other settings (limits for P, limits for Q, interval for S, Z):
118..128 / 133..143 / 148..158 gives 0.02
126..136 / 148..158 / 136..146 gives 0.06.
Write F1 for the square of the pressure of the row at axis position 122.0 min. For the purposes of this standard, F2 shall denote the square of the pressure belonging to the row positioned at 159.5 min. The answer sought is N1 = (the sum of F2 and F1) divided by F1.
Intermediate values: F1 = 1632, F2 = 912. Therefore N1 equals 1.6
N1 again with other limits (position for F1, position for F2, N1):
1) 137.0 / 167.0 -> 1.6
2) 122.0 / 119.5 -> 2.0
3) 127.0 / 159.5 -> 1.5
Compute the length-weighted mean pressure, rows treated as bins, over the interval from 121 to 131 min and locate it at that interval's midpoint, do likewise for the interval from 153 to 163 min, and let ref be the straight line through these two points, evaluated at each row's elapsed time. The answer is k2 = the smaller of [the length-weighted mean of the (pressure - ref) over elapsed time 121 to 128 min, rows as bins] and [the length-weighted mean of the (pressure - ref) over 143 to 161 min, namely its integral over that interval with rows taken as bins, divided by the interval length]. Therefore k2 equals -0.6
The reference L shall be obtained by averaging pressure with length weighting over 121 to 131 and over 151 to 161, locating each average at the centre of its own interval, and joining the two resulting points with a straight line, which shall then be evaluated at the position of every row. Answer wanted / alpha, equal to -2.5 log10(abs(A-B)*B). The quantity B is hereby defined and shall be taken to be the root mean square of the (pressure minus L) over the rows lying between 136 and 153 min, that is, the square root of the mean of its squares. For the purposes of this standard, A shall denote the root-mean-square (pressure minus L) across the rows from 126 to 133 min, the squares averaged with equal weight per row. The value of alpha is -3.1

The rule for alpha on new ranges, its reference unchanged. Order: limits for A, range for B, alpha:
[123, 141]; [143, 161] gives -2.8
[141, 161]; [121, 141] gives -1.8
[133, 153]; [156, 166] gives -1.6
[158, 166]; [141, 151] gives -2.7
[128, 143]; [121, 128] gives -0.3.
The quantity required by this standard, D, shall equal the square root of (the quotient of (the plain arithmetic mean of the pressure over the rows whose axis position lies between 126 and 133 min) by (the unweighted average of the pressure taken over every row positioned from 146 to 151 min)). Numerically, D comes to 0.97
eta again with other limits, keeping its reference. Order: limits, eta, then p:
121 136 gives 0.0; 1.1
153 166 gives 1.0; 9.3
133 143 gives 0.0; 0.9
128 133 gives -0.1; 0.8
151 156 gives 0.6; 4.4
